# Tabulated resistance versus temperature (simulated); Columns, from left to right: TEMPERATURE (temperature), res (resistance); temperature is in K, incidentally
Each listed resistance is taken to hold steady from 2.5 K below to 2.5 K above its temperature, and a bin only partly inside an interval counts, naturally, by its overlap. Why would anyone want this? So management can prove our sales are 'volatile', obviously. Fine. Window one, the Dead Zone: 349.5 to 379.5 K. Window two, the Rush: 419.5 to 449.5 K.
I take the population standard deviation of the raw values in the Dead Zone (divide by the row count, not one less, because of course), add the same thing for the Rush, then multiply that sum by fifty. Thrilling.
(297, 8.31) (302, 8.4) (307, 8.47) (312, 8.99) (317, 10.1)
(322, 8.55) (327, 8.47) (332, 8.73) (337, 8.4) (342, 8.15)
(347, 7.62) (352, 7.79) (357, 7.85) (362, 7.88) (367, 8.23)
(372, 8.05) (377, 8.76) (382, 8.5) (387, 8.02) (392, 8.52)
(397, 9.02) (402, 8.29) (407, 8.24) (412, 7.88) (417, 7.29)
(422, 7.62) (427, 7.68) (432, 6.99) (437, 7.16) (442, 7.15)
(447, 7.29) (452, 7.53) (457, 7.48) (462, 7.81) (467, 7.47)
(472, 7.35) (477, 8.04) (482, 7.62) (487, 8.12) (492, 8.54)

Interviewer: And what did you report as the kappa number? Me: 29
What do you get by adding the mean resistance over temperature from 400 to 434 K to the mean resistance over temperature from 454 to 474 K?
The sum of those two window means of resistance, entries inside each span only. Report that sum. 15.2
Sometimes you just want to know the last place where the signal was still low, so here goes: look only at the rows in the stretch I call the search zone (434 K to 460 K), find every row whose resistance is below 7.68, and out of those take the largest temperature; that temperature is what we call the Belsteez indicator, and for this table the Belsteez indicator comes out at 457 K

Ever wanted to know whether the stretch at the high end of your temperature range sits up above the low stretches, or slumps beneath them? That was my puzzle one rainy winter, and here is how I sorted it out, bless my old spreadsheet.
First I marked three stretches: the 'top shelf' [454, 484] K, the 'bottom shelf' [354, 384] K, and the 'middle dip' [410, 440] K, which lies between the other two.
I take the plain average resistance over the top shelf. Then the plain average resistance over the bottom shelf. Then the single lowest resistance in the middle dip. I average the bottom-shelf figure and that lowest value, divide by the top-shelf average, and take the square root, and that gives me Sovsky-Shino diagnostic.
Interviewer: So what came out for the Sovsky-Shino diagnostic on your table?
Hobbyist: 1.00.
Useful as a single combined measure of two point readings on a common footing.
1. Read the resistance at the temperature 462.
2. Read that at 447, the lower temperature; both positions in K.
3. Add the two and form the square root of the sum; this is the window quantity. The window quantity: 3.89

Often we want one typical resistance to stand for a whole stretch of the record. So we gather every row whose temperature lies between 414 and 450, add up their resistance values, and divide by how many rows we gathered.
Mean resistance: 7.3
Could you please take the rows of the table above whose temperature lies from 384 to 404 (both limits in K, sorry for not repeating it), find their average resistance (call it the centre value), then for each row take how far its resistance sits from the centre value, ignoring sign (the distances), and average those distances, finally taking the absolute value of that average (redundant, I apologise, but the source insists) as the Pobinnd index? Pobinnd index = 0.31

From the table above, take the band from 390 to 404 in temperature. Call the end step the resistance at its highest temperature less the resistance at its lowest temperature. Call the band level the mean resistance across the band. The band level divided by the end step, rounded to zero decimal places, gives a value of -37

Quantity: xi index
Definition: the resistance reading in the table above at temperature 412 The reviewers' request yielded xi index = 7.88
